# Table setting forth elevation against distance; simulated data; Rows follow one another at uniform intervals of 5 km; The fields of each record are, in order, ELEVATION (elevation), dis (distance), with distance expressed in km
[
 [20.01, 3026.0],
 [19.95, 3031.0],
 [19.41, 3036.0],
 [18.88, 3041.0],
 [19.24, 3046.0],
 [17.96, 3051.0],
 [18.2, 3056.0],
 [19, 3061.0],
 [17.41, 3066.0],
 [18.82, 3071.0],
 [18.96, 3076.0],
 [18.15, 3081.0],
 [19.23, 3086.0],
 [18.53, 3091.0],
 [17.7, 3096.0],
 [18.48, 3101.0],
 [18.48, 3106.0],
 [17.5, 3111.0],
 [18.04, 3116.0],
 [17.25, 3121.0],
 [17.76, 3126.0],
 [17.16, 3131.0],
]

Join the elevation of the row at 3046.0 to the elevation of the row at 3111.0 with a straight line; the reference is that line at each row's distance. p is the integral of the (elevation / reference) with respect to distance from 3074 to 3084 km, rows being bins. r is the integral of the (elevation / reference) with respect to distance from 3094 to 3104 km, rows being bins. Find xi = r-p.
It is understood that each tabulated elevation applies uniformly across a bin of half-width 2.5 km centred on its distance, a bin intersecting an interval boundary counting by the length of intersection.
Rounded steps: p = 10.12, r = 10.2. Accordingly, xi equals 0.06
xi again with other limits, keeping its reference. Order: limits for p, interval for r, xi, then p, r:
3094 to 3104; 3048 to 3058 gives -0.66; 10.17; 9.5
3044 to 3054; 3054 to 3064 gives 0.15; 9.68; 9.8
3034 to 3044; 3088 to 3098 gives 0.27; 9.85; 10.1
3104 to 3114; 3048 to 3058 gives -0.72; 10.24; 9.5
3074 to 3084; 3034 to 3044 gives -0.27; 10.12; 9.9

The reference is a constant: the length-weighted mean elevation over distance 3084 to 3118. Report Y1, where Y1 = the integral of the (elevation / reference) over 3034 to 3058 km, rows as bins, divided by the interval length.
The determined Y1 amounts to 1.03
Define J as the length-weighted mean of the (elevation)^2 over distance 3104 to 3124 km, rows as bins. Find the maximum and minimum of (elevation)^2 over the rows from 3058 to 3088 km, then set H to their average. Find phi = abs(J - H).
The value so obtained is 19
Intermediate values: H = 336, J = 317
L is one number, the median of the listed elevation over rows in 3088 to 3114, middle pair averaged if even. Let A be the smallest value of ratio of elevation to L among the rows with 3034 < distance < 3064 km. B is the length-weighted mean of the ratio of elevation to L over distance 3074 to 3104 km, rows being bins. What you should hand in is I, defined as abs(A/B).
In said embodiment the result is 0.97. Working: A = 0.97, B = 1.001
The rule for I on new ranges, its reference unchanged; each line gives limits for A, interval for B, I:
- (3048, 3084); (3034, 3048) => 0.91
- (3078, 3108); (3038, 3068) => 0.96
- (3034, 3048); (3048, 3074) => 1.03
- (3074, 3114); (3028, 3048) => 0.90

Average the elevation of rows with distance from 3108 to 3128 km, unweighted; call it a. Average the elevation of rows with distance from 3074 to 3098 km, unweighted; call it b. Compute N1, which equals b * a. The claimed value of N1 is 327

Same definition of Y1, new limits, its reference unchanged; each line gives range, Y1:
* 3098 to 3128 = 0.98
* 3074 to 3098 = 1.01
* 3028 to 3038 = 1.08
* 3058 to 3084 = 1.01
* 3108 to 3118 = 0.97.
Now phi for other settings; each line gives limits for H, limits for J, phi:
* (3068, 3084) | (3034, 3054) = 11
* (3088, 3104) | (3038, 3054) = 22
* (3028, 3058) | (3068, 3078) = 6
